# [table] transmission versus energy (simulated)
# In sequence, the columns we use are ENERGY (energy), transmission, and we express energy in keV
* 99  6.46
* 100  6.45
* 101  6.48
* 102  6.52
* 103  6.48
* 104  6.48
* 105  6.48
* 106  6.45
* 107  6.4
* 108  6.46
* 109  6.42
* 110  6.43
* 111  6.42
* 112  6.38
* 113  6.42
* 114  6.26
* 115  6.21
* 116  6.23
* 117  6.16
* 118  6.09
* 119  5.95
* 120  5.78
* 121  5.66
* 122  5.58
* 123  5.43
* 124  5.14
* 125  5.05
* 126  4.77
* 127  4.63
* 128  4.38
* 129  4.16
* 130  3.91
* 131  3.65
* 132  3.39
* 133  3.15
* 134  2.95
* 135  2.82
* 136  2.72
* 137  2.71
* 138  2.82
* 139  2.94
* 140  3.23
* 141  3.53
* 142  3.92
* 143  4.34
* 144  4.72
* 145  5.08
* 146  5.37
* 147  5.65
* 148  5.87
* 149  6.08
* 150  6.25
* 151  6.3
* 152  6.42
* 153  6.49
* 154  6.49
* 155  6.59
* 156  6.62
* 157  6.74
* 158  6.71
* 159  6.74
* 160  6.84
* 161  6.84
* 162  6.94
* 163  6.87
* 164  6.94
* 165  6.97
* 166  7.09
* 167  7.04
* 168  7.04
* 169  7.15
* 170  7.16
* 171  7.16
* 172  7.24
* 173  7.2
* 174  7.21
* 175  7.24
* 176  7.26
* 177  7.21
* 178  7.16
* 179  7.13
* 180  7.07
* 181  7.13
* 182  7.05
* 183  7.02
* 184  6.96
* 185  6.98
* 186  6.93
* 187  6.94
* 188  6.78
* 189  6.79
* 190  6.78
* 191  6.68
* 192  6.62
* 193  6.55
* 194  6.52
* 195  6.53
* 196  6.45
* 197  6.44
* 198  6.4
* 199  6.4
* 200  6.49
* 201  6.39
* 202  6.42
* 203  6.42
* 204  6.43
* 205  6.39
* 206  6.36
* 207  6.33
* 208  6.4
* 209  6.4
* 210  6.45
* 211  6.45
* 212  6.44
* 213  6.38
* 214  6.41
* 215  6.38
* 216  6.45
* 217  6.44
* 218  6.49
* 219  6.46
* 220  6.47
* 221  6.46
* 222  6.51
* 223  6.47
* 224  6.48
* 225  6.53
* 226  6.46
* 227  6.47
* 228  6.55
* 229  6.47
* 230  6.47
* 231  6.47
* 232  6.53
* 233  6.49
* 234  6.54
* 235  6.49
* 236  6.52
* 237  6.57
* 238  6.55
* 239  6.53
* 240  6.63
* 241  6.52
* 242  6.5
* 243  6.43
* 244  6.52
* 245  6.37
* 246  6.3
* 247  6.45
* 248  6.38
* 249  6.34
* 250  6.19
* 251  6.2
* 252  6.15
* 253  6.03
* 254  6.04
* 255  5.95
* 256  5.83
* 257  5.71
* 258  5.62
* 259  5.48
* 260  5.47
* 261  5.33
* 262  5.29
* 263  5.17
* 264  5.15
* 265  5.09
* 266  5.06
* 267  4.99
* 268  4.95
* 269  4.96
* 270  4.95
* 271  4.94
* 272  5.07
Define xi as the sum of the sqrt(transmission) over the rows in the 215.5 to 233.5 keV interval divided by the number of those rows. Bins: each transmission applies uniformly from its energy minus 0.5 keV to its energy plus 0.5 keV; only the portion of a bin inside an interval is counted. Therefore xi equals 2.55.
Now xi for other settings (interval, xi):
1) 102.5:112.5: 2.54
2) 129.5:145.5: 1.86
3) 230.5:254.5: 2.53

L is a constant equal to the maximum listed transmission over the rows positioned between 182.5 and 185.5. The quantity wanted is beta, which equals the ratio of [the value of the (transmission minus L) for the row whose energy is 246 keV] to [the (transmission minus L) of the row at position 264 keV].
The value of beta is 0.4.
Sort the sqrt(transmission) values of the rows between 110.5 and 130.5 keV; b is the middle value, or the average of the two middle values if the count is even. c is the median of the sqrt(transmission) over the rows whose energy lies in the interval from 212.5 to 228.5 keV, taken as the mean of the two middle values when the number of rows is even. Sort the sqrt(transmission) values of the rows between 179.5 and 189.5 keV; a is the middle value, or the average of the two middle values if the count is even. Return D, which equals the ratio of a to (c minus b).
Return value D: 17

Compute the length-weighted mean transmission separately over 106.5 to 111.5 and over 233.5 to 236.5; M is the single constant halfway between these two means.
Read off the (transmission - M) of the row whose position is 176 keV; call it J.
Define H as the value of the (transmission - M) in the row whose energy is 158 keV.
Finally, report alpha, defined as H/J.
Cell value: 0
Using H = 0.2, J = 0.8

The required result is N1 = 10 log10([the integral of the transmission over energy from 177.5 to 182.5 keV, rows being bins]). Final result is 15.5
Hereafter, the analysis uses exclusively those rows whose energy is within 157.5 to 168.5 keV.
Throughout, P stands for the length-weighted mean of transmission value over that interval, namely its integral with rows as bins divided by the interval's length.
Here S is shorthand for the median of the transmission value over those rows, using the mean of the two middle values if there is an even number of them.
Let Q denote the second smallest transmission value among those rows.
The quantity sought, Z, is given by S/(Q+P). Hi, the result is 0.508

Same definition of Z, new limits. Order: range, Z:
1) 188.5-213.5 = 0.502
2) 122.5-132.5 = 0.556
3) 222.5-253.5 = 0.514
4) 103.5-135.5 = 0.705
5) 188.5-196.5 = 0.501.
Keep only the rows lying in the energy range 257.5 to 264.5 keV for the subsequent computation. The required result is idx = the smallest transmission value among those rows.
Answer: 5.15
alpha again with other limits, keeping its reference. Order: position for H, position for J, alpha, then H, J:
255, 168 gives -1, -0.5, 0.6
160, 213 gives -4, 0.4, -0.1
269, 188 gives -5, -1.5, 0.3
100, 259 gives 0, 0.0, -1.0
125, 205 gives 17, -1.4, -0.1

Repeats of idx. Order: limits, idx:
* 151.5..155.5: 6.42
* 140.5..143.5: 3.53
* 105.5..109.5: 6.4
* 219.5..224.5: 6.46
